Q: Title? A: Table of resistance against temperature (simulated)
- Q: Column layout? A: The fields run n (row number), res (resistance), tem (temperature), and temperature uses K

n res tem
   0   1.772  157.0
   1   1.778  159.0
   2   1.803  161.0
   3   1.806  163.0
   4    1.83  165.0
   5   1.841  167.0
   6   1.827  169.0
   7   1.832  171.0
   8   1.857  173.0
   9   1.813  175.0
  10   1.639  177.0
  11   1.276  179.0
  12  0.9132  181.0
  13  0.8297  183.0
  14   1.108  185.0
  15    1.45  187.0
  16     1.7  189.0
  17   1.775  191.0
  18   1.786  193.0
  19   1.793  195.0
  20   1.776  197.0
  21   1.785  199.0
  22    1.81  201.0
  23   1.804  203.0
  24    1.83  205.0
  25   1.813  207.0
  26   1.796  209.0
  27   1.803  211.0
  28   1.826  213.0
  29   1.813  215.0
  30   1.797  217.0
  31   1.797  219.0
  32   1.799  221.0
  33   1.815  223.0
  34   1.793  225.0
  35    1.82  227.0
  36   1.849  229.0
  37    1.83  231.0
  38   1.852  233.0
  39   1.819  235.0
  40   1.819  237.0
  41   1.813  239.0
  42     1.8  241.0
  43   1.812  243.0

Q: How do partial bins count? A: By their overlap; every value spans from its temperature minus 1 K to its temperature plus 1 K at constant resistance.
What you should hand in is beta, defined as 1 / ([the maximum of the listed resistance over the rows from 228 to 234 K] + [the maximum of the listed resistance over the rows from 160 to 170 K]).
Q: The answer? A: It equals 0.2708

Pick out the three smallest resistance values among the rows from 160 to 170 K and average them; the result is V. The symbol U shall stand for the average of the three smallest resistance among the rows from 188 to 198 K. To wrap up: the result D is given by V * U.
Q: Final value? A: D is 3.2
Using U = 1.750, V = 1.8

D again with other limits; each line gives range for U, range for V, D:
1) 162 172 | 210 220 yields 3.3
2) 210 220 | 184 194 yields 2.6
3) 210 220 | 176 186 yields 1.7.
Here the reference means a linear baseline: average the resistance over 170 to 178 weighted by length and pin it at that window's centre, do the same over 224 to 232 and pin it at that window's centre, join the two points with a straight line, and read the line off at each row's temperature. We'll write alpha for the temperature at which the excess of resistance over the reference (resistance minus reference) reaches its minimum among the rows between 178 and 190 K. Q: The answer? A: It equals 183.0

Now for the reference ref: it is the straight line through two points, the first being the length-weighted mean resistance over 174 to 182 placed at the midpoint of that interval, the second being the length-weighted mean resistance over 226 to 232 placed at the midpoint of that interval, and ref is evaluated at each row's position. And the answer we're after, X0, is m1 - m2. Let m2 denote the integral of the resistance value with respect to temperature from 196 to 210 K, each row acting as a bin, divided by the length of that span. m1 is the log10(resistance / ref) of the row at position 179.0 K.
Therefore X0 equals -1.85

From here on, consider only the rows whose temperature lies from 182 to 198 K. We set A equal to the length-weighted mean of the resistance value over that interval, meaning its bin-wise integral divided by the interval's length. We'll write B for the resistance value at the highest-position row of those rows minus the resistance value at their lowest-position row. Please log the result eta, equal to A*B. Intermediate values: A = 1.53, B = 0.946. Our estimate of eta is 1.45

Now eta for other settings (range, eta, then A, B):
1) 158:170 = 0.09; 1.81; 0.049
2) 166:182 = -1.51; 1.62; -0.928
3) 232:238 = -0.06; 1.83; -0.033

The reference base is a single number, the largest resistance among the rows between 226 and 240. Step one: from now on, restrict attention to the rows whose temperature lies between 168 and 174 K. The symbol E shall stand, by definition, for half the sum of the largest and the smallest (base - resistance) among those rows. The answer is 0.01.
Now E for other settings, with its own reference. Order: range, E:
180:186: 0.88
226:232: 0.02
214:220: 0.05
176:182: 0.58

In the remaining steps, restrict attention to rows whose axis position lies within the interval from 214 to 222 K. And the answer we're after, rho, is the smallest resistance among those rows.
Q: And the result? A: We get 1.797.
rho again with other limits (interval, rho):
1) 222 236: 1.793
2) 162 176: 1.806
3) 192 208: 1.776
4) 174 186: 0.8297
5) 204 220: 1.796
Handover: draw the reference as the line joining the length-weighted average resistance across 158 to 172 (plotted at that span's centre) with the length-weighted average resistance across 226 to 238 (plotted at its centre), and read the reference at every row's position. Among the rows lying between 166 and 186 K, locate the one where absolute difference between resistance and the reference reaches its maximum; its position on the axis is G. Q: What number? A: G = 183.0 K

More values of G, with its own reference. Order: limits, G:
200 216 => 209.0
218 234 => 225.0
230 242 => 241.0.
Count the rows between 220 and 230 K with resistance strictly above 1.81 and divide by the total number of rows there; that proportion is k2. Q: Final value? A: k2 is 0.6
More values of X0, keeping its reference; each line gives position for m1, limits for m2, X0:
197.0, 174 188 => -1.24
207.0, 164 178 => -1.76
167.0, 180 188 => -0.93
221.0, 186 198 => -1.71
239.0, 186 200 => -1.75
